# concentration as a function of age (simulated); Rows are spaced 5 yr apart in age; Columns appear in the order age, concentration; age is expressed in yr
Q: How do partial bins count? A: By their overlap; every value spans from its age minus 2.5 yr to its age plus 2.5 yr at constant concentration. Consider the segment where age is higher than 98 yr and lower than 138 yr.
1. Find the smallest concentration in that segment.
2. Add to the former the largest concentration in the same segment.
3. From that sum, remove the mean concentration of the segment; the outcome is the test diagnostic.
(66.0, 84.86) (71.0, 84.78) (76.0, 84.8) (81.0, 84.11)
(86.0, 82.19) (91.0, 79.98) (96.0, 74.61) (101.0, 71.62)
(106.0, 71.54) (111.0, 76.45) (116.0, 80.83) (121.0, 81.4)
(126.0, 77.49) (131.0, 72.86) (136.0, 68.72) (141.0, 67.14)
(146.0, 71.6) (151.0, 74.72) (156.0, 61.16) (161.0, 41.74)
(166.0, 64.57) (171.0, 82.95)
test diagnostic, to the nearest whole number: 75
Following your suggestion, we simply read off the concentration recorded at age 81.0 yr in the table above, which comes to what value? 84.11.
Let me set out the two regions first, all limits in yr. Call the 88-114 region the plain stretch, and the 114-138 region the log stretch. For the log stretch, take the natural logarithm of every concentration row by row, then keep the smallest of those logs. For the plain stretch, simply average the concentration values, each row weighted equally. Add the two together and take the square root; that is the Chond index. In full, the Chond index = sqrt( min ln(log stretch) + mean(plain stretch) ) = 8.9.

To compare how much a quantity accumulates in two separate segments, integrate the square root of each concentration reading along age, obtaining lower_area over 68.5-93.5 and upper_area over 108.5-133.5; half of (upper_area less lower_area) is -3.8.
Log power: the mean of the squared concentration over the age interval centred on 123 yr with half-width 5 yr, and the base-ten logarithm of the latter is 3.80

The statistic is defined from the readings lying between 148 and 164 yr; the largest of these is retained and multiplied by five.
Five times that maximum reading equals 374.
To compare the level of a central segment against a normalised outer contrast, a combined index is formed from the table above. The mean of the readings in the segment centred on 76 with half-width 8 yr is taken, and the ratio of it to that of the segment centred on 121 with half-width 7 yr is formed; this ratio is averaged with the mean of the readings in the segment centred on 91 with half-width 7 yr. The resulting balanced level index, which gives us 40.0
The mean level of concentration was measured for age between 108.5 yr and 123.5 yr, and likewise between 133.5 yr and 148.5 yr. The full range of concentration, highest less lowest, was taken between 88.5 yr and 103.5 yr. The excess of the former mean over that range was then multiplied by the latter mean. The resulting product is 4924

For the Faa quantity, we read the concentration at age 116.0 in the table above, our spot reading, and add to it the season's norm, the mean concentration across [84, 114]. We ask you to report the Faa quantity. 157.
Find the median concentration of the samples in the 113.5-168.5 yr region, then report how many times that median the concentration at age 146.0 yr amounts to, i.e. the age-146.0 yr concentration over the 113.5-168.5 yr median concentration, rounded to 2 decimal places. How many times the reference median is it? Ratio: 1.00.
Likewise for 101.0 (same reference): 1.00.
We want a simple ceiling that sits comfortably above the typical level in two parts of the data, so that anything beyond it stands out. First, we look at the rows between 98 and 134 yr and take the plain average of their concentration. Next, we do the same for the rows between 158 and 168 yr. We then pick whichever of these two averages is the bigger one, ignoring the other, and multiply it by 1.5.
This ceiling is 114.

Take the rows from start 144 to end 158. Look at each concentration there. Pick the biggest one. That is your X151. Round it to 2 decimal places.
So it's 74.72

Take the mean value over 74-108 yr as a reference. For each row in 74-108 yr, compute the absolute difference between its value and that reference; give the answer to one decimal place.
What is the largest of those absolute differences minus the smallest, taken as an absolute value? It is 5.3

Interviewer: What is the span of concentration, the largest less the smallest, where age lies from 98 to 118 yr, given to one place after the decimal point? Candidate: 9.3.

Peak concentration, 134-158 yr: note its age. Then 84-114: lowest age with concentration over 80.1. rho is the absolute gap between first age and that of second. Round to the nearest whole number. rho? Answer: 65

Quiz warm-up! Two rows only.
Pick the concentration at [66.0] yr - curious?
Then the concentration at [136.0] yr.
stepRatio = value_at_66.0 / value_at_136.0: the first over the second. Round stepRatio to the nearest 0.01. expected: 1.23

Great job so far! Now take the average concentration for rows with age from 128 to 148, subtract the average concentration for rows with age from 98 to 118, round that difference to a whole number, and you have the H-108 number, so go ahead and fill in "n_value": -5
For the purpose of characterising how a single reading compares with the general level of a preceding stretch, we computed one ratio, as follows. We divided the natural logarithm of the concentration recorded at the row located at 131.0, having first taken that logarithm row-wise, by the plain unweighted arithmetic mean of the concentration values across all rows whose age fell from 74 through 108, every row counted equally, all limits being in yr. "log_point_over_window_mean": 0.055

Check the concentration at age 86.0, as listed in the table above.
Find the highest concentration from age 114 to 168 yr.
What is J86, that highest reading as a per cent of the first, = 99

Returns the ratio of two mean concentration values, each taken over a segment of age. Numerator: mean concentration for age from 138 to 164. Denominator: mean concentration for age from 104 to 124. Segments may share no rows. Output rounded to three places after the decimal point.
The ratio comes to 0.816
